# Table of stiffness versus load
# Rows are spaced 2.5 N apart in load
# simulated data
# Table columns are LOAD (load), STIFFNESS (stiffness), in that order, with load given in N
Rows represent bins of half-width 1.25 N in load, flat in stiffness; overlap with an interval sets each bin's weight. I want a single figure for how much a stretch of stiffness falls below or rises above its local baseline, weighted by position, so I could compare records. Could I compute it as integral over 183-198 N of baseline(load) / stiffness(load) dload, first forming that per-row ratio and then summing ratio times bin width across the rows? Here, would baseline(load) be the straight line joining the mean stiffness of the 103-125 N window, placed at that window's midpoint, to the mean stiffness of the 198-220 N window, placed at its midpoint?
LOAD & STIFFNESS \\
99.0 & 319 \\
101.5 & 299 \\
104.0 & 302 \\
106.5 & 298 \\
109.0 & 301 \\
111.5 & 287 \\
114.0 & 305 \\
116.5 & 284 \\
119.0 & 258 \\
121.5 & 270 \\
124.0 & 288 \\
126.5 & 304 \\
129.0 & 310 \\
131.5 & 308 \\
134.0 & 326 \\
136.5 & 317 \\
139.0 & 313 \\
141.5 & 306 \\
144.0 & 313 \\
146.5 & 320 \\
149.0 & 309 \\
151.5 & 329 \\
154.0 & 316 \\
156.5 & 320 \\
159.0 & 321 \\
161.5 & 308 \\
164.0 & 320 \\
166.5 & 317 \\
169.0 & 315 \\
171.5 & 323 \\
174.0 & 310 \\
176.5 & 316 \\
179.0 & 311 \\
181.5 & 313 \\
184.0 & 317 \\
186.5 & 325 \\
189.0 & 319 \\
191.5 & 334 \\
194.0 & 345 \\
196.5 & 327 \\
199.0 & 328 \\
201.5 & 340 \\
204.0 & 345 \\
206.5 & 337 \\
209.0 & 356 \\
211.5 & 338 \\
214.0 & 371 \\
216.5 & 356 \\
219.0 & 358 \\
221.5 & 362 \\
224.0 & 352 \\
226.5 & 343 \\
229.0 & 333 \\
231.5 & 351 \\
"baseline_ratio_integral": 15.4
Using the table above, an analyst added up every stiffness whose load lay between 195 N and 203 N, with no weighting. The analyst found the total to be 995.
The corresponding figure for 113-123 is 1117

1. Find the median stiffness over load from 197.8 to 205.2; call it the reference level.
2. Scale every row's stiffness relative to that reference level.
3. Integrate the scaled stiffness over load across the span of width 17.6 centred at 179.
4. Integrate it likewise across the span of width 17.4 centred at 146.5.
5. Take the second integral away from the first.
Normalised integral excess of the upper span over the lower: 0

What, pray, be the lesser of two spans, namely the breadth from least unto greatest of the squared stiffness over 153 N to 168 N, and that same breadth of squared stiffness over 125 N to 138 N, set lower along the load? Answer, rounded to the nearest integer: 8177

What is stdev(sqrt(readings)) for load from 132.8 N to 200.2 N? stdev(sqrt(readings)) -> 0.24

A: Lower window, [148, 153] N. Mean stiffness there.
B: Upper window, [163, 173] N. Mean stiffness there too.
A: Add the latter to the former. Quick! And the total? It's 638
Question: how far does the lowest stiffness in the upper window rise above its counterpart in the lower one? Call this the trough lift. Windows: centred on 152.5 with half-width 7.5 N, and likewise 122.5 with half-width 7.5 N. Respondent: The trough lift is 51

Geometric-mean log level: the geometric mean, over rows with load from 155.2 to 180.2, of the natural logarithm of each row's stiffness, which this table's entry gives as 5.76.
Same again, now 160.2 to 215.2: 5.79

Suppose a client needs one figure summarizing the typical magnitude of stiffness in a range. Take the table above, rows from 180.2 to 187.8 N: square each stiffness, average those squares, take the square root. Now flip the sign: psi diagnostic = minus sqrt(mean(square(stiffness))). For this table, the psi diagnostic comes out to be -318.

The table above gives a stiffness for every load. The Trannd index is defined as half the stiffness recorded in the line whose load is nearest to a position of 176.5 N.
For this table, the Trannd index 158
